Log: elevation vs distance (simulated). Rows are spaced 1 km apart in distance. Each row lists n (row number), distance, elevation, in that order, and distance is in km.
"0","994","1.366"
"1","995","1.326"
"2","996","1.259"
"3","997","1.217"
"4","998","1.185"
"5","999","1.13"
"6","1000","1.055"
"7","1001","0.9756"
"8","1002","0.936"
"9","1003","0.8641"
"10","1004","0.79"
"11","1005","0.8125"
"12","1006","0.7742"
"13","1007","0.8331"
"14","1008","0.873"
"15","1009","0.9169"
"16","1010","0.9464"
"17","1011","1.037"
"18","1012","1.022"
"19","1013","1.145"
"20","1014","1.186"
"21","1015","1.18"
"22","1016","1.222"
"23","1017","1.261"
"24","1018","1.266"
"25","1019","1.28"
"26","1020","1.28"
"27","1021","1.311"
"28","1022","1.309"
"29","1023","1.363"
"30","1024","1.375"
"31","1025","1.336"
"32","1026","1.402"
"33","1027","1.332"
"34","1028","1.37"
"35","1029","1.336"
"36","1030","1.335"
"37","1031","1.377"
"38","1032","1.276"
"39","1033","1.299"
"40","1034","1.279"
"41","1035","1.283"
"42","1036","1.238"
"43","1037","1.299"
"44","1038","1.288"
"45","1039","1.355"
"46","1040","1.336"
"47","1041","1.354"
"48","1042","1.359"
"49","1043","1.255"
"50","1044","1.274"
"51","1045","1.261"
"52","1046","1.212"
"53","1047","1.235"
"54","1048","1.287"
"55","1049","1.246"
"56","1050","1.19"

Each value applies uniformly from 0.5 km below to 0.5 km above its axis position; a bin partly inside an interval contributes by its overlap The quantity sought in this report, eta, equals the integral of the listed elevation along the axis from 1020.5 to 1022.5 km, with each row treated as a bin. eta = 2.62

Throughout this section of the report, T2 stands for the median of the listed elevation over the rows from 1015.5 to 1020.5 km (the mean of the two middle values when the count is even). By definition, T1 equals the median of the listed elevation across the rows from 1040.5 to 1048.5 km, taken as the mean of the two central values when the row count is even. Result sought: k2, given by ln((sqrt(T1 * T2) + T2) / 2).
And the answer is 0.24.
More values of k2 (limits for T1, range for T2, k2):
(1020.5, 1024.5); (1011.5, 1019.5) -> 0.21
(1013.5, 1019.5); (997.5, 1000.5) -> 0.15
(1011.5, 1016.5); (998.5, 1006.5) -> -0.04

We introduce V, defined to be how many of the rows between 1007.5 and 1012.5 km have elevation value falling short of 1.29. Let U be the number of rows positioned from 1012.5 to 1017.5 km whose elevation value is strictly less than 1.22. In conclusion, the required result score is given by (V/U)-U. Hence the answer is -1.3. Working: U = 3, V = 5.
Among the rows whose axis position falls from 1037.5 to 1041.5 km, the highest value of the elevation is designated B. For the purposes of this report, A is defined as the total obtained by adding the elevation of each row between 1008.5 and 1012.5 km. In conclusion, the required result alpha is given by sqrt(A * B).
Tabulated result 2.31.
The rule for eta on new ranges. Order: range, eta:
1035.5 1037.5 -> 2.54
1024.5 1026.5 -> 2.74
